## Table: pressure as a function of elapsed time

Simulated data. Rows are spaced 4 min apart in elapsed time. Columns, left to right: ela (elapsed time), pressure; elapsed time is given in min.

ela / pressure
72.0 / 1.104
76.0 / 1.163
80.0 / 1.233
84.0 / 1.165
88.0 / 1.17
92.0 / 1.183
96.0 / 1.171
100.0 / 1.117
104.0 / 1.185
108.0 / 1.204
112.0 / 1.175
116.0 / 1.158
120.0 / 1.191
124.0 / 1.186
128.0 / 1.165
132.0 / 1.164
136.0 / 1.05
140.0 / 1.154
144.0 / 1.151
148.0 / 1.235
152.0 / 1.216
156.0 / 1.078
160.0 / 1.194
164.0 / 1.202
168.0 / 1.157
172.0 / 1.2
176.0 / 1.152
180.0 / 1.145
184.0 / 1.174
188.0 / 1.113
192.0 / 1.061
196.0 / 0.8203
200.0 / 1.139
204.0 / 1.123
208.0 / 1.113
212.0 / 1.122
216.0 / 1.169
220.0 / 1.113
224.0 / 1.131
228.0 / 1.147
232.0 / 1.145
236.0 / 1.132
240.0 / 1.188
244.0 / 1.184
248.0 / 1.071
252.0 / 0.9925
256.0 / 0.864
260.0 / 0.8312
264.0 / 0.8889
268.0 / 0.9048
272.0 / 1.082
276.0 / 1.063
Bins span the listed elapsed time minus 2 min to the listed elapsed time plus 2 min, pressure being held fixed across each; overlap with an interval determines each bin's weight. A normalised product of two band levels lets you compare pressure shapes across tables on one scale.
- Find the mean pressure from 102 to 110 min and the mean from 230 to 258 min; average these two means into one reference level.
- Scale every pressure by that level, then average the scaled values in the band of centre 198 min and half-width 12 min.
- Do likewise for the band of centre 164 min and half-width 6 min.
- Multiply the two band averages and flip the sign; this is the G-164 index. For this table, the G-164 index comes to -0.97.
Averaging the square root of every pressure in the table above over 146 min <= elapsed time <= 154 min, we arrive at 1.11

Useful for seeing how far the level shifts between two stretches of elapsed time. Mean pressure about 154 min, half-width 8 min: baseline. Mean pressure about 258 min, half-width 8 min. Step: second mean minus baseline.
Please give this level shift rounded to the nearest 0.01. -0.29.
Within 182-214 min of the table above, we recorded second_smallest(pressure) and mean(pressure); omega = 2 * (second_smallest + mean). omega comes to 4.29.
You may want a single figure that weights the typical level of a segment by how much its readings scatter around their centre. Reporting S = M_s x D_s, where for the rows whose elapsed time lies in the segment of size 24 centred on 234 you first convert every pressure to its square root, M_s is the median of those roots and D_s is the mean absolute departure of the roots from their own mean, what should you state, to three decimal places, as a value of 0.010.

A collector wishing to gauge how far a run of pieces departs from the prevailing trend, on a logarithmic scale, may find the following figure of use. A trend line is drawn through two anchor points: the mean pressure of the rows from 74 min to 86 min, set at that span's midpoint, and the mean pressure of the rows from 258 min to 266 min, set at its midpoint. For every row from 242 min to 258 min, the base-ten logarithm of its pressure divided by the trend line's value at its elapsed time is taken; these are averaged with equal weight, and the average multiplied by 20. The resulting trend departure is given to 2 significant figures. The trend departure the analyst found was 1.3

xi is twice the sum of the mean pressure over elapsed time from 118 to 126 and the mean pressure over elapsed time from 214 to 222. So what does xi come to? 4.66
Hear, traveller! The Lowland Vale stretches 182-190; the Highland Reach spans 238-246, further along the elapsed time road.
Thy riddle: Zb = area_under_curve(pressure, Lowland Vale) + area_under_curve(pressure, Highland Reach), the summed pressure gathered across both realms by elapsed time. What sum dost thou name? 18.64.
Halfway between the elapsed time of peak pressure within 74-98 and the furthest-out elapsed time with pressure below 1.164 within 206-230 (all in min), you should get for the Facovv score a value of 154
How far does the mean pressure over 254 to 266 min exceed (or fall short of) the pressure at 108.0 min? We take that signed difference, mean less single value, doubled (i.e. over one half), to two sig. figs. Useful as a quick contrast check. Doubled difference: -0.69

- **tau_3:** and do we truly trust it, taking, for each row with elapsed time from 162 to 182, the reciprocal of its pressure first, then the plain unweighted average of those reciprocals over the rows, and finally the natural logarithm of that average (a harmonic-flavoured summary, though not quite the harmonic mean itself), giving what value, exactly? -0.158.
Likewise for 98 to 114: -0.156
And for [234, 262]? -0.019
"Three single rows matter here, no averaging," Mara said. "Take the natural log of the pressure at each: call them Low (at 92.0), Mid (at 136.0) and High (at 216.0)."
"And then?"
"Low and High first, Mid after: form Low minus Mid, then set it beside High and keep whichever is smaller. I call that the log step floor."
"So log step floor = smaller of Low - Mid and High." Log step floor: 0.12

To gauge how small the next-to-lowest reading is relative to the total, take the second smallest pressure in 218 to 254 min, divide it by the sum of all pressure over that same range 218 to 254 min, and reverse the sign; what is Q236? -0.106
